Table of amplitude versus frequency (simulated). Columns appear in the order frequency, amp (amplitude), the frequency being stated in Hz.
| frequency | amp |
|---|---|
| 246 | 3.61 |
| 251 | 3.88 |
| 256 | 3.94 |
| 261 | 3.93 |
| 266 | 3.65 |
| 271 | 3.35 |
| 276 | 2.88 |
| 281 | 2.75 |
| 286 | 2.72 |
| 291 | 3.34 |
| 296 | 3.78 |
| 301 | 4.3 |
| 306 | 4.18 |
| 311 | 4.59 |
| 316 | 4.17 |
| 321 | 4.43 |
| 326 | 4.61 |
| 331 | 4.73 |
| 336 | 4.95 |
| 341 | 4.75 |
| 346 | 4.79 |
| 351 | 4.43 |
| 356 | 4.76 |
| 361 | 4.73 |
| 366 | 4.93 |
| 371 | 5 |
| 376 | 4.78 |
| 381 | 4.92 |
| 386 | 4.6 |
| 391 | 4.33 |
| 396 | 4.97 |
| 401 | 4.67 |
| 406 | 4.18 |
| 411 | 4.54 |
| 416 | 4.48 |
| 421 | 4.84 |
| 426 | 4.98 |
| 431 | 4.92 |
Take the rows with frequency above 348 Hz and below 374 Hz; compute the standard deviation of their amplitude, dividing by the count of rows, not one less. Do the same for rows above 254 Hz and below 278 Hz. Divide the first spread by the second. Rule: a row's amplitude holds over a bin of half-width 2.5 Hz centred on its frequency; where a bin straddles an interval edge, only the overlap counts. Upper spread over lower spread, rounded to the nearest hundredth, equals 0.50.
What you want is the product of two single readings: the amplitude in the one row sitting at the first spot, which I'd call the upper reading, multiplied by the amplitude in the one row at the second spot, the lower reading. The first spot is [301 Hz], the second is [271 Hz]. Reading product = 14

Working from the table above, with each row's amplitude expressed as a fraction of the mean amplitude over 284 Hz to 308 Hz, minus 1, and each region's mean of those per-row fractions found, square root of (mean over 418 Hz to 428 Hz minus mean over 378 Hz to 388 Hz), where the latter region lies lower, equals 0.2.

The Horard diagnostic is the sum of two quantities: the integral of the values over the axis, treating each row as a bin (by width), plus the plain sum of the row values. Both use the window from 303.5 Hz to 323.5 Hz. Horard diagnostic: 104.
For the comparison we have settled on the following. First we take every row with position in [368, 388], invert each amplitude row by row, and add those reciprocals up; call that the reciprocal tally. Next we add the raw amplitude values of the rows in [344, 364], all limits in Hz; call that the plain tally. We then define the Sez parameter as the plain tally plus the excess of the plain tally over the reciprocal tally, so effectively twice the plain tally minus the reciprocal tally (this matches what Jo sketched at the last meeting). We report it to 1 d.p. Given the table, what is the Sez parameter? 36.6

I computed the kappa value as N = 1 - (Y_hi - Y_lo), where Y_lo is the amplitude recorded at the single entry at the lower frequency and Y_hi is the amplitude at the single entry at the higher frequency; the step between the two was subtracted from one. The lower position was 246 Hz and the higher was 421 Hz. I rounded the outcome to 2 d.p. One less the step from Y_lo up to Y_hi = -0.23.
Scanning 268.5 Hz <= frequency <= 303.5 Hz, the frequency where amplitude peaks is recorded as 301 Hz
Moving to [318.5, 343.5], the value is 336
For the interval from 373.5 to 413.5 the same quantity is 396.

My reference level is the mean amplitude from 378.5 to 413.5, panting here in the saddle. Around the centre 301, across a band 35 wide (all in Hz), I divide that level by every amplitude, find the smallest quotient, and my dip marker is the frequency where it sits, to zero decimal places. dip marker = 311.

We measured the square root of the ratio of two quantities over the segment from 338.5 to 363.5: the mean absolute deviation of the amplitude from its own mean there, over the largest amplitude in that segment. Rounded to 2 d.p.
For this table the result 0.15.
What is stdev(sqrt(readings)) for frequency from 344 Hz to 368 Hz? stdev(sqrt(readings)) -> 0.04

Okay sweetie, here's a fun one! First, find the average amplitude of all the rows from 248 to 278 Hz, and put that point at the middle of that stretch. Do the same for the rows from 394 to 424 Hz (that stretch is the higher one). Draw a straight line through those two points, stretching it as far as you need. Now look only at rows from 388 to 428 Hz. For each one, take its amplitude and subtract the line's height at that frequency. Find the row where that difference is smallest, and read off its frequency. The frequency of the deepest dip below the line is 406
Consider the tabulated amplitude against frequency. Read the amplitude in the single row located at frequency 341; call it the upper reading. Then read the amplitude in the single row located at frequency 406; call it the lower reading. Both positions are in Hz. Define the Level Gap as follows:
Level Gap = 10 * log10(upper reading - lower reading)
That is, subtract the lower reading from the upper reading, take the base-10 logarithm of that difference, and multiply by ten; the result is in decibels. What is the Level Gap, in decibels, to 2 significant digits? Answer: -2.4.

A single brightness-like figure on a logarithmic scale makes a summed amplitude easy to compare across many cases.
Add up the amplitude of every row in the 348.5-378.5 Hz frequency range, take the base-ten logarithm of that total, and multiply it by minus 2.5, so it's -3.64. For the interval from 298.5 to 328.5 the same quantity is -3.55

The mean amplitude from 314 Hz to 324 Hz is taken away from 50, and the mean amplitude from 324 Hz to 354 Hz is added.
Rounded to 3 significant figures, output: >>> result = 50.4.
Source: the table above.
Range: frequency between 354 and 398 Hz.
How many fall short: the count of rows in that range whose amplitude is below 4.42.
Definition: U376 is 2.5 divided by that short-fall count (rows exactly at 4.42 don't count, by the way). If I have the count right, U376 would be 2.5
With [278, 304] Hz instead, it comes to 0.5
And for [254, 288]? 0.4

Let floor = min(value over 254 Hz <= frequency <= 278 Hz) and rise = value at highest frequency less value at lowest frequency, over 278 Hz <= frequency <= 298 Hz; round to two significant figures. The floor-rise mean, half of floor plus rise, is 2.0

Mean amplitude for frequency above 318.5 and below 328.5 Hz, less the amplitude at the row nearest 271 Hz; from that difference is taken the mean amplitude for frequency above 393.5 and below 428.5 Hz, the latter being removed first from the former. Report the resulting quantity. -3.5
